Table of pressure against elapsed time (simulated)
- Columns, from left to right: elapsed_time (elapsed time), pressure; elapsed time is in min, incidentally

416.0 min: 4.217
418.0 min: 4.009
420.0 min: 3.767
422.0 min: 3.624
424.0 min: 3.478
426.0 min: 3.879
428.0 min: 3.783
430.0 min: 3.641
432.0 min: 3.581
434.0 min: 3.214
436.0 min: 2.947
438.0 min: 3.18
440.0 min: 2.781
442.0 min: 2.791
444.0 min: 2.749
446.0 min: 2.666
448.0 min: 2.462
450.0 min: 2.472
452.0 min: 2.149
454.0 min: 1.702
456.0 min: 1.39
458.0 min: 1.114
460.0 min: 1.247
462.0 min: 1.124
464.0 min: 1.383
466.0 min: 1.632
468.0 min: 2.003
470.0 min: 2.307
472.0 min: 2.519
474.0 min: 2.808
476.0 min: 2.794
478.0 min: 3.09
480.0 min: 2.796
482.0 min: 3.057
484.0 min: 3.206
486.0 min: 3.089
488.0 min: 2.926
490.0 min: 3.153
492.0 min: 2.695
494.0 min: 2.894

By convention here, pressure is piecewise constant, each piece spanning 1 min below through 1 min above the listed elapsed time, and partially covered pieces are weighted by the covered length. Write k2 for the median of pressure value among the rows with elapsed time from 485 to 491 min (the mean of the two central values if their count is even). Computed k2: 3.1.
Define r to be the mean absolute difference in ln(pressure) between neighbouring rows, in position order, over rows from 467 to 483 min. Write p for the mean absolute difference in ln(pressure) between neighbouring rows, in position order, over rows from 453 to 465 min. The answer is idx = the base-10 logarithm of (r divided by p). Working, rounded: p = 0.170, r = 0.090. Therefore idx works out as -0.27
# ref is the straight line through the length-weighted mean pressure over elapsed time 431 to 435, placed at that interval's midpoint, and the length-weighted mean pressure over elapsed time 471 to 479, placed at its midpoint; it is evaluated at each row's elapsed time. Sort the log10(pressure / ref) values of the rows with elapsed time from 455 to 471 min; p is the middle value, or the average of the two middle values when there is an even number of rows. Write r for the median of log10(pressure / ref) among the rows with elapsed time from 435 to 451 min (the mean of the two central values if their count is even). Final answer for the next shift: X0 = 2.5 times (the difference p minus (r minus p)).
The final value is -1.5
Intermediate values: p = -0.34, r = -0.07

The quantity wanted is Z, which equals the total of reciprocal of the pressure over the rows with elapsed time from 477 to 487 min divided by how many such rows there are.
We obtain 0.33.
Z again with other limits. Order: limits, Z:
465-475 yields 0.46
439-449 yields 0.37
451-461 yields 0.69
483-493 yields 0.33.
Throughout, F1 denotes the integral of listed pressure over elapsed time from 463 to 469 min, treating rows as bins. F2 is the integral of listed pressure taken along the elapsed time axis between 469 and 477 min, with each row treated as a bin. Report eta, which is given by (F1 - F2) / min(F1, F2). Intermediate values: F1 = 10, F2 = 21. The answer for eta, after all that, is -1.08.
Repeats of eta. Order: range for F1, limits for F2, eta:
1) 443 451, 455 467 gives 0.31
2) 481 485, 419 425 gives -0.74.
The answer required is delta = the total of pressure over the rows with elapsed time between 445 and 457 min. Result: 13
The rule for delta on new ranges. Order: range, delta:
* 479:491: 18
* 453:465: 8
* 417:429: 23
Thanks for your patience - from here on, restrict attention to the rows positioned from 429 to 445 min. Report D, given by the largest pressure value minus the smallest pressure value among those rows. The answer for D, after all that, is 0.89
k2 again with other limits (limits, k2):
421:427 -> 3.6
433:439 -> 3.2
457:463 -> 1.1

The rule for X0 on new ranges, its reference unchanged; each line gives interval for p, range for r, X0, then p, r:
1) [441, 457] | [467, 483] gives -0.5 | -0.11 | 0.00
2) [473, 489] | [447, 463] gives 1.0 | 0.05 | -0.30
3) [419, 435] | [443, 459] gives 0.5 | 0.02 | -0.14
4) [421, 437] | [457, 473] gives 0.8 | 0.01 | -0.29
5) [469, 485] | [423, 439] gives 0.0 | 0.01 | 0.01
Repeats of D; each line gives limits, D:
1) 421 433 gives 0.40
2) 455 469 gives 0.89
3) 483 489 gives 0.28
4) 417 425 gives 0.53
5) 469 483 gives 0.78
